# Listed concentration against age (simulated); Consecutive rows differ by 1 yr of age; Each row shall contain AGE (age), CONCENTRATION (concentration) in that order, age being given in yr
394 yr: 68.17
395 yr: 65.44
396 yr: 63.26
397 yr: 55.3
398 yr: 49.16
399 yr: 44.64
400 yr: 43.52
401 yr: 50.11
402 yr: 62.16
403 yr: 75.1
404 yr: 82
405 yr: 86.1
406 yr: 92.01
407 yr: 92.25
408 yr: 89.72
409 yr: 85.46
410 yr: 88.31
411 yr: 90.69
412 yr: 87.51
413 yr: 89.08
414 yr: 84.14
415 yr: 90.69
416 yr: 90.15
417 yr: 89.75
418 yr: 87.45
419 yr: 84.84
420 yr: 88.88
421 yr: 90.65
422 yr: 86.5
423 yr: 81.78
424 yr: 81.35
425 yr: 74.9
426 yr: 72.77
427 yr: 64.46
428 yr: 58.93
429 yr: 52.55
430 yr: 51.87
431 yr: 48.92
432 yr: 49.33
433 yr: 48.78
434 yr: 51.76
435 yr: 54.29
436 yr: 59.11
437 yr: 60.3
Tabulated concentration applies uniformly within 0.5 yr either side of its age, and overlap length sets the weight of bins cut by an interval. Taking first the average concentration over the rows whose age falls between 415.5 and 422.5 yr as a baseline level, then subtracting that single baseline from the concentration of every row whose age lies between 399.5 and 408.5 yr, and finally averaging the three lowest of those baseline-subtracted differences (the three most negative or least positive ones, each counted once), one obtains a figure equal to -36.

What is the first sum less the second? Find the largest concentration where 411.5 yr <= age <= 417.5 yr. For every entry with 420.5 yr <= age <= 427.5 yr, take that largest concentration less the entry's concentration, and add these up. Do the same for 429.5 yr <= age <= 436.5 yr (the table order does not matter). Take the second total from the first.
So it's -188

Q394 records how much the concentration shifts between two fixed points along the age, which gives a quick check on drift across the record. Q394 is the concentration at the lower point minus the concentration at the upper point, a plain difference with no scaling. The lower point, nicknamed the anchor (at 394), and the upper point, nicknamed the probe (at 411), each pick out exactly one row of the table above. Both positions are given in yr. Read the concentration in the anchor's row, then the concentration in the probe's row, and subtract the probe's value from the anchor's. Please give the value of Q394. -23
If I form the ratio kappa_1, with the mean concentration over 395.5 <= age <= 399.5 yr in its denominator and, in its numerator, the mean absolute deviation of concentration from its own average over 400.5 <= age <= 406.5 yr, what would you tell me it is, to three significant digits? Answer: 0.232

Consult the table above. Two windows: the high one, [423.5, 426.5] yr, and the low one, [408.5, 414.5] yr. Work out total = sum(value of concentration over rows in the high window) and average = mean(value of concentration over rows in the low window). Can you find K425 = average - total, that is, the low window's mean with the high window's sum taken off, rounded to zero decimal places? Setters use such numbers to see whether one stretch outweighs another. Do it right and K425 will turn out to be -141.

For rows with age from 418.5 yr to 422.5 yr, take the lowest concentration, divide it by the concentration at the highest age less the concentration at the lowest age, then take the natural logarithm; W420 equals 3.9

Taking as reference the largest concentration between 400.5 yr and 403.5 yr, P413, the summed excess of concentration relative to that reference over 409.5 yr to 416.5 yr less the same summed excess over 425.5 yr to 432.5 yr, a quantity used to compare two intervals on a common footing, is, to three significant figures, 222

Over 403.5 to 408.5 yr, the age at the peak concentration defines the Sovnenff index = 407 yr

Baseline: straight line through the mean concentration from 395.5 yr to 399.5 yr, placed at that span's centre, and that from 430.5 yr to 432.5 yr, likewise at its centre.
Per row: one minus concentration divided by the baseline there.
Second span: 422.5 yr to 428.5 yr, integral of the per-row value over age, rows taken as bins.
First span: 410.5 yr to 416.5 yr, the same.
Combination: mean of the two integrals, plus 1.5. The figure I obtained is -2.1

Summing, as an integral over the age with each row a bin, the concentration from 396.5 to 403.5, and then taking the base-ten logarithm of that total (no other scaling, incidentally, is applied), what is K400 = 2.58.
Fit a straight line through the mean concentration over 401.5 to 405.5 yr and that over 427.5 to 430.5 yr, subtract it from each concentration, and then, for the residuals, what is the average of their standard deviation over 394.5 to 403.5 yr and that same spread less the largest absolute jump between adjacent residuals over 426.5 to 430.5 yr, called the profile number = 8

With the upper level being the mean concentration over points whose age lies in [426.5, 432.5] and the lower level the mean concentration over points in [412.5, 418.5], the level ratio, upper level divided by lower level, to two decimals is 0.61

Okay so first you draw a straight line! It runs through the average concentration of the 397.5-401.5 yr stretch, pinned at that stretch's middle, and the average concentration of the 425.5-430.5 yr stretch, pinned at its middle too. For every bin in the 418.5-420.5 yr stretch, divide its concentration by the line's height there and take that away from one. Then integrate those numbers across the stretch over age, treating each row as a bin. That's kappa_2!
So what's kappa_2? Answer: -1.1 yr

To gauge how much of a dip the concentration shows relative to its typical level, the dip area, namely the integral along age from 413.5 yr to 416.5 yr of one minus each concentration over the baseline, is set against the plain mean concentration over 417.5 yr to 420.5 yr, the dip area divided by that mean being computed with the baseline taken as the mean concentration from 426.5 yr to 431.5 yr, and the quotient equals -0.021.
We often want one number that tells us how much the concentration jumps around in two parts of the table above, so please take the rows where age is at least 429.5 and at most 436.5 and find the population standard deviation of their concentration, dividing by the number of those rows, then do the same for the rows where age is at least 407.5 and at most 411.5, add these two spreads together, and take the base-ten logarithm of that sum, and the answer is 0.73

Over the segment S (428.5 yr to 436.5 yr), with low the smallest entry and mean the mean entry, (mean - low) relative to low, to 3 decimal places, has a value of 0.068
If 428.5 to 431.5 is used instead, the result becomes 0.045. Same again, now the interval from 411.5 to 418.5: 0.051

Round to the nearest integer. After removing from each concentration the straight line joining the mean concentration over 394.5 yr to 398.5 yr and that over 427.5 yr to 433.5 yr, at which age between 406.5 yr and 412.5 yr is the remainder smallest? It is 409 yr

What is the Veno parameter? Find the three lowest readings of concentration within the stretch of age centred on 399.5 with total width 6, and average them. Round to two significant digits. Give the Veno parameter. 46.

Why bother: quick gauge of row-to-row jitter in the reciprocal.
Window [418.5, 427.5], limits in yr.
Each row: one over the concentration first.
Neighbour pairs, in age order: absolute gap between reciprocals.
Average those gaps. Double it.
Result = 0.0013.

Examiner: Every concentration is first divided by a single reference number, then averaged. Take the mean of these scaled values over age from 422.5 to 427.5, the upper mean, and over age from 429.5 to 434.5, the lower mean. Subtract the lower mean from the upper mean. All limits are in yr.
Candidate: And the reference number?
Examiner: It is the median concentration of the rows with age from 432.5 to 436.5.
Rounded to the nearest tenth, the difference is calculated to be 0.5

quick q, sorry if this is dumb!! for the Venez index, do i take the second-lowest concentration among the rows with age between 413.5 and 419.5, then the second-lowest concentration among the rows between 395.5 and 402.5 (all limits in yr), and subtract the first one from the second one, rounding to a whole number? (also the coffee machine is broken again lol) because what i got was -40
